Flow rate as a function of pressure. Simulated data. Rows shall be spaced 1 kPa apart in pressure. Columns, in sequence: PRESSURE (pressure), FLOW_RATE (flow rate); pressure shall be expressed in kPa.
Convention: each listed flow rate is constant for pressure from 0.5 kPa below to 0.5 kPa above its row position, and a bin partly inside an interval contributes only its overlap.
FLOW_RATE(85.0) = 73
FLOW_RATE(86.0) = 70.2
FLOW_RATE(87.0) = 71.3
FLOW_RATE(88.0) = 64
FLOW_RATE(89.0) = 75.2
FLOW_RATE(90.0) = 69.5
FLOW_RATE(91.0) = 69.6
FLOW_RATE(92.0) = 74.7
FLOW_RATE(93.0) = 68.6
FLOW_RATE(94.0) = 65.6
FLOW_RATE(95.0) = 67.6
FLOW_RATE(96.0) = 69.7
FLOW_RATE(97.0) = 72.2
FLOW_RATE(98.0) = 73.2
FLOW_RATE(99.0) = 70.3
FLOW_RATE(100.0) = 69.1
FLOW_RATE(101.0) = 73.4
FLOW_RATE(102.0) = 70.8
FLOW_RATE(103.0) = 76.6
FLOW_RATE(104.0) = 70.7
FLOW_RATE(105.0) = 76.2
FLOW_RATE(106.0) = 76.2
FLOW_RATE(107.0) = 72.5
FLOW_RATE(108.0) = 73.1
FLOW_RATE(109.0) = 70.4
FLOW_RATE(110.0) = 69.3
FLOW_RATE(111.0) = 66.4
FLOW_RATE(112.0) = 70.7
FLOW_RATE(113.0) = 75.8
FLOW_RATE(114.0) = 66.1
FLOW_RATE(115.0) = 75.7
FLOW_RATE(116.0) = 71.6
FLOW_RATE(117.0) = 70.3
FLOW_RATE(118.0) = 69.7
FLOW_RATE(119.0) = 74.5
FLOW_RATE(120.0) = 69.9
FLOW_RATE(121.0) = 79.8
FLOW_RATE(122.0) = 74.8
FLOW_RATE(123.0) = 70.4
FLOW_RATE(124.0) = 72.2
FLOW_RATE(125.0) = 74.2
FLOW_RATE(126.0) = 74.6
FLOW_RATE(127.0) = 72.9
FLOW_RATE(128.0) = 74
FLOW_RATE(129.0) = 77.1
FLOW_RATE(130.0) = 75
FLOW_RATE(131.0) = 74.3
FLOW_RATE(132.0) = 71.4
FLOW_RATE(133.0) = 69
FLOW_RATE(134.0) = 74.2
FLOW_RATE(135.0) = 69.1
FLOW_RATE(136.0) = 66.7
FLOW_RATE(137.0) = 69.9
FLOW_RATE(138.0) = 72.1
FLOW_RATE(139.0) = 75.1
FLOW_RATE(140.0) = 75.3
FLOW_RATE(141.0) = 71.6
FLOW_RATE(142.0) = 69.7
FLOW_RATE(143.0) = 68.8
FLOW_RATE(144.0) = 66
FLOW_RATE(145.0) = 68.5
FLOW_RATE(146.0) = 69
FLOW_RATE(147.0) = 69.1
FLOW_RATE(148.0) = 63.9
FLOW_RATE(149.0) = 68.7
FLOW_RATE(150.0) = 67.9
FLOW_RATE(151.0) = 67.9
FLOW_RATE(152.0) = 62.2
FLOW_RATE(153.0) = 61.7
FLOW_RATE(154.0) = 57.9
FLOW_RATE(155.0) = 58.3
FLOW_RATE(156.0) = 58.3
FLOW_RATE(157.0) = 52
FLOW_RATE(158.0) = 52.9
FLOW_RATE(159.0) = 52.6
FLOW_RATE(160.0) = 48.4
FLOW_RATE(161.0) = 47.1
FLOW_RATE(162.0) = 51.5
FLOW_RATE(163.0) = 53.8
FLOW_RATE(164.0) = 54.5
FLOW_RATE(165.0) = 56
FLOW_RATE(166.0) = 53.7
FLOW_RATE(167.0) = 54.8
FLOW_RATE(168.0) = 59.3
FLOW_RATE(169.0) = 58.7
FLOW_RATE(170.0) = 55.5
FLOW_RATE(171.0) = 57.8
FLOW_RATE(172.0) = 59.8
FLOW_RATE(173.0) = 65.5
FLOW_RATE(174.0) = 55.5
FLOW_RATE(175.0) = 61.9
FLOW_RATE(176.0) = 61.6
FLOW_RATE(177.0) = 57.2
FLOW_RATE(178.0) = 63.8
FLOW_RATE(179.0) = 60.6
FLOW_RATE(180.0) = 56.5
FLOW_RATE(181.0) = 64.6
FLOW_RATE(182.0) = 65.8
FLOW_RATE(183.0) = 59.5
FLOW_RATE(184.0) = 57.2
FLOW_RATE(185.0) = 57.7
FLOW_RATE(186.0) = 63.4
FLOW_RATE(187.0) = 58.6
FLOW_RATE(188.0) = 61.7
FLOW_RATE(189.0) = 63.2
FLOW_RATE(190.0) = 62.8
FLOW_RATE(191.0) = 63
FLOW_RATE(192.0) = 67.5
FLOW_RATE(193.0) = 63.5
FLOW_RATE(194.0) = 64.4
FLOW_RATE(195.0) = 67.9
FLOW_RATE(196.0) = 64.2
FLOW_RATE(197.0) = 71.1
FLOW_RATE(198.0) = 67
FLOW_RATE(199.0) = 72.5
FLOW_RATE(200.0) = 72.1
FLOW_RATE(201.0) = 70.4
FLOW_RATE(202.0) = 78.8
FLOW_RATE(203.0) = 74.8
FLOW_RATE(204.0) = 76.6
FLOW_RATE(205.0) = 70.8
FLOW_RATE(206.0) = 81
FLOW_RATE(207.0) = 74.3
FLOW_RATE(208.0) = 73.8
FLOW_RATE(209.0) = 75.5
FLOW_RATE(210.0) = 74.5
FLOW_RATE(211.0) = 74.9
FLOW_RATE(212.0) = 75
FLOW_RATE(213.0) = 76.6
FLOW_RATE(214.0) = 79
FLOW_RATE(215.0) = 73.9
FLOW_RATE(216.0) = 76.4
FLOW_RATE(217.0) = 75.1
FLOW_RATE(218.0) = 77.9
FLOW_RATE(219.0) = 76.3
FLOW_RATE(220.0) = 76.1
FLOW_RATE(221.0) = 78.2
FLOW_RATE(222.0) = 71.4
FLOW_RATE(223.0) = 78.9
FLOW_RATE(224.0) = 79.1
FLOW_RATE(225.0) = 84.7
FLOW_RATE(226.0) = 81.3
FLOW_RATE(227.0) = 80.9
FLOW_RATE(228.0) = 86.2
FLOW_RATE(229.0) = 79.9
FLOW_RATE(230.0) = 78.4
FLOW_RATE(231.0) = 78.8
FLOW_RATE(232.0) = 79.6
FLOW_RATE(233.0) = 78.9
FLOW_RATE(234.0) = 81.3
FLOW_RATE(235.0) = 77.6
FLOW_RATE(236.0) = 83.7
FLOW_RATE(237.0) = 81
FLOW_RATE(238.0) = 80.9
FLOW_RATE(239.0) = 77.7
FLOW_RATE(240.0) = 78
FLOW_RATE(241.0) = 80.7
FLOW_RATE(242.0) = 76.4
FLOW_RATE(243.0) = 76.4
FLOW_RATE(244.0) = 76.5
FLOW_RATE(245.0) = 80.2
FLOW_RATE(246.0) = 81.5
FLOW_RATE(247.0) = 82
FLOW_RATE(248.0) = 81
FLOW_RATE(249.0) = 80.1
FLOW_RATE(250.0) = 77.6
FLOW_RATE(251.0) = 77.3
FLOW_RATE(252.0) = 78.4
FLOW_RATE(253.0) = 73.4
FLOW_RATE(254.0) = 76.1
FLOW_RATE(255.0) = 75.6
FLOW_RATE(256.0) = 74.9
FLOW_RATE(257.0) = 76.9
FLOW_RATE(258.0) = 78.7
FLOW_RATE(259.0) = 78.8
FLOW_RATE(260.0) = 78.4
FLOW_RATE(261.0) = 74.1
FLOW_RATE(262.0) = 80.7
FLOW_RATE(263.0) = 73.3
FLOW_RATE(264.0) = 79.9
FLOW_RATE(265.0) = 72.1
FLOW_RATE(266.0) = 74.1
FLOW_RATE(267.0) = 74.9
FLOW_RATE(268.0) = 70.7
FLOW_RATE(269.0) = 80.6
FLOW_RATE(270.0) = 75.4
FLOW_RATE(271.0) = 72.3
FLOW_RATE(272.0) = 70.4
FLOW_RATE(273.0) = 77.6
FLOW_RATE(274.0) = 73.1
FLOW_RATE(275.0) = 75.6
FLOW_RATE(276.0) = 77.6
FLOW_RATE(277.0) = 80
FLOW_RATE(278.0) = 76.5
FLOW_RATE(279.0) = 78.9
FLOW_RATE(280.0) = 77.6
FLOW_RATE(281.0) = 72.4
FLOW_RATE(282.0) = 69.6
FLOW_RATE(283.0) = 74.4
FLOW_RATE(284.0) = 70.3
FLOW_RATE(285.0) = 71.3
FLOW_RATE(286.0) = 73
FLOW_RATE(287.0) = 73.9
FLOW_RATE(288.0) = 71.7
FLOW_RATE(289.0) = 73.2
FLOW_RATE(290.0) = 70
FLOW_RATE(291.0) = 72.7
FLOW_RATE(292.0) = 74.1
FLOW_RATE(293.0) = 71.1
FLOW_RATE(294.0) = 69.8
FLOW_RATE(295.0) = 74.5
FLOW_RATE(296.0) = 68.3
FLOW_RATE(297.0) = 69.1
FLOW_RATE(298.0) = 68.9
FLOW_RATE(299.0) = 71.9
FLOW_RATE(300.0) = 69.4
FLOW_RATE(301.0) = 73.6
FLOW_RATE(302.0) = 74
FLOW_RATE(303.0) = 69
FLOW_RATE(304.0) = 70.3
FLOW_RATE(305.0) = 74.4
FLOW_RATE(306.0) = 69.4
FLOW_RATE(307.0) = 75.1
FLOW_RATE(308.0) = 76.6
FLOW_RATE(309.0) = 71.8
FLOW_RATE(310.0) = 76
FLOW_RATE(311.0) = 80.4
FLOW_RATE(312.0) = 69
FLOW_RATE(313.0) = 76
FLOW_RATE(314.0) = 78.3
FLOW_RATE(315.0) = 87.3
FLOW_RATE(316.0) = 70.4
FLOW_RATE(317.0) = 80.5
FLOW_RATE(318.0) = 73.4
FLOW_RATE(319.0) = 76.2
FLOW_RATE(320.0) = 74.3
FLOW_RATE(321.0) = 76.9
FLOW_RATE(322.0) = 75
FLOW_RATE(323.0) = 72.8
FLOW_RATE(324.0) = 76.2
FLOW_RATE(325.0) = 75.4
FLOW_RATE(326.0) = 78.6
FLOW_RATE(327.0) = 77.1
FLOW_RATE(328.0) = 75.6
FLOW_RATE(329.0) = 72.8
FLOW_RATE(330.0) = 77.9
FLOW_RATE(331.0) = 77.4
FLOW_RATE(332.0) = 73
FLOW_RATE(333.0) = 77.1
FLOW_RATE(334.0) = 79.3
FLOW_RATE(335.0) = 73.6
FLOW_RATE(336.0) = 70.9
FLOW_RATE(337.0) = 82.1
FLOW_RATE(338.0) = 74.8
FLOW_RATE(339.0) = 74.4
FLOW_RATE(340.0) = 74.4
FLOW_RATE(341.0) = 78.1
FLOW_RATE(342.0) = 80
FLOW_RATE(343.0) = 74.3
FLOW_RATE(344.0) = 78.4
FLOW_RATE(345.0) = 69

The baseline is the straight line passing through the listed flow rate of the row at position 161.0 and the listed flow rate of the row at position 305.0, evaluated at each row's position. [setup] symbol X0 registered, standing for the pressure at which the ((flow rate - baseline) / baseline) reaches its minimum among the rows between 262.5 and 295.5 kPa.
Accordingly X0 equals 294.0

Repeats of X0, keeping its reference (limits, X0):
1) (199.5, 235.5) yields 222.0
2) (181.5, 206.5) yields 184.0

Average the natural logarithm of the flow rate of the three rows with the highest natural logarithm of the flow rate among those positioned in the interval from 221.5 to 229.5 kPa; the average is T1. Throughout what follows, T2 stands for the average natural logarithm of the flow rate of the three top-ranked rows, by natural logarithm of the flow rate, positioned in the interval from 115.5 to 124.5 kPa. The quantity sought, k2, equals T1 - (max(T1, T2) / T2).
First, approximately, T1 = 4.43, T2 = 4.34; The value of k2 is 3.41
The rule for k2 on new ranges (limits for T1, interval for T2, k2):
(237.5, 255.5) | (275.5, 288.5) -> 3.39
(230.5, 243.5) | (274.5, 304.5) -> 3.40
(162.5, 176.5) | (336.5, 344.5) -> 3.14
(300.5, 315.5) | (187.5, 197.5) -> 3.36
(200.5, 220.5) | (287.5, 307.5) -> 3.36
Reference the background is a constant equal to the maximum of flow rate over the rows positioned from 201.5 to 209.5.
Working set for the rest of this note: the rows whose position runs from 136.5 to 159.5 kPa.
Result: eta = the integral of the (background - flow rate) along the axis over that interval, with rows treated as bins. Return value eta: 364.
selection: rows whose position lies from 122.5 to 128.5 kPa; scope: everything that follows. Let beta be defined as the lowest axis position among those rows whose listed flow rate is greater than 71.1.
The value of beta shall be 124.0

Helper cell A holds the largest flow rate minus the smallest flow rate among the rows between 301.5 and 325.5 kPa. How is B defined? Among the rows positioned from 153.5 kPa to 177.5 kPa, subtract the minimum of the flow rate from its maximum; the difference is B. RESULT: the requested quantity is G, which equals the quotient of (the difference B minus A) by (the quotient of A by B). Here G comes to 0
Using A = 18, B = 18.4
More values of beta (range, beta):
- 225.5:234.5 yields 226.0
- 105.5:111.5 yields 106.0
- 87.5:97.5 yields 89.0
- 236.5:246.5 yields 237.0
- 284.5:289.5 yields 285.0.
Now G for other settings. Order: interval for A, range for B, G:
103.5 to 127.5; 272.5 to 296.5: -2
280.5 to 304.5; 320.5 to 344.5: 9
